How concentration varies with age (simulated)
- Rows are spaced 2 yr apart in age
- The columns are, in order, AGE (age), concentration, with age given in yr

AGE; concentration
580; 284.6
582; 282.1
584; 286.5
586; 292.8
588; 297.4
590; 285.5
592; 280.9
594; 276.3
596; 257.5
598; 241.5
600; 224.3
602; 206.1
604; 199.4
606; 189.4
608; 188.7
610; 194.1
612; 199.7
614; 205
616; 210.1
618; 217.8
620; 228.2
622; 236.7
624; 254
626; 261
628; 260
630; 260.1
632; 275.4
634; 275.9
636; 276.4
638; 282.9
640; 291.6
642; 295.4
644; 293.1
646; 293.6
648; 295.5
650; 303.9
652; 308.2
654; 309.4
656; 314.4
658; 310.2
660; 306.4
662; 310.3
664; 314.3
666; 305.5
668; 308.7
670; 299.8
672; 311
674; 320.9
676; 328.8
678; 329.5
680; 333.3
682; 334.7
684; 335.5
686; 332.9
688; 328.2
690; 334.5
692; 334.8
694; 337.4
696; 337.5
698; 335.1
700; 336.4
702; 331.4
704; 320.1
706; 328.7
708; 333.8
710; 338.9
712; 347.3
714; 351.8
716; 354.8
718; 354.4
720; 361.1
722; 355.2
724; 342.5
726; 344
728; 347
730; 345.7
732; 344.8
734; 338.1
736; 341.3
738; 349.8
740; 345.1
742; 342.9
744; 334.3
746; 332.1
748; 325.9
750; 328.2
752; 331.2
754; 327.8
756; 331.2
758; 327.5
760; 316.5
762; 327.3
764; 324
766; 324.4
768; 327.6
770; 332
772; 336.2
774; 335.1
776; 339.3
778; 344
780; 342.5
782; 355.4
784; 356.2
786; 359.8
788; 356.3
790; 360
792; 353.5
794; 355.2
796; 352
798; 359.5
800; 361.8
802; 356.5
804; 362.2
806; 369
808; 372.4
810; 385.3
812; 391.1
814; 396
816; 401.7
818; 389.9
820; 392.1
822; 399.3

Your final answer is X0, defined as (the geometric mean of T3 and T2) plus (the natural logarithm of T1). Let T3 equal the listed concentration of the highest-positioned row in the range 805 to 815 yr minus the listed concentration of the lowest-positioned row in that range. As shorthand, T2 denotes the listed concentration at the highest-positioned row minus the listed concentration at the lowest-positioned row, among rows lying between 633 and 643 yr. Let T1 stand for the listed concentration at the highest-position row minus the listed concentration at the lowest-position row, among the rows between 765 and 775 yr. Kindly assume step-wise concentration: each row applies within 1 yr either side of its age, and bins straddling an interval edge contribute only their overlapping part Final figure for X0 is 25.3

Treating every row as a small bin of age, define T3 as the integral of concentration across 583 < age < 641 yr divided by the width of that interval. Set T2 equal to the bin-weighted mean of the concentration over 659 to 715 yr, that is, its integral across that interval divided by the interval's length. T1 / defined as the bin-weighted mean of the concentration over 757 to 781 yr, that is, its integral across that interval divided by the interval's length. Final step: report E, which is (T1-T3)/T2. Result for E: 0.26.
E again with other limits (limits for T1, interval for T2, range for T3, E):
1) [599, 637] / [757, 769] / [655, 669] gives -0.25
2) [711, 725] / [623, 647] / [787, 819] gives -0.06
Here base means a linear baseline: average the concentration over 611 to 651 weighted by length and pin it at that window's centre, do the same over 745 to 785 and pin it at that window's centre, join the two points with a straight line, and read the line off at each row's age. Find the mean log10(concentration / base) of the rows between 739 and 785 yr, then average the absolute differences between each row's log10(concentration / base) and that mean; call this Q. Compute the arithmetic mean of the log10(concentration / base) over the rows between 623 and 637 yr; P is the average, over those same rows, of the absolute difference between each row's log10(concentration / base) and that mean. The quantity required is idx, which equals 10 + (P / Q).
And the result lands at 11.1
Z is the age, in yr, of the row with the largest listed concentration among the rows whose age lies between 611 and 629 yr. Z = 626 yr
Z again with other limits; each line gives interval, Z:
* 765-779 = 778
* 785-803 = 800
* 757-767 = 758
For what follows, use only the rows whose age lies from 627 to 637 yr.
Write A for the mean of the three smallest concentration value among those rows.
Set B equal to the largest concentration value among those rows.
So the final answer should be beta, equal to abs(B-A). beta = 11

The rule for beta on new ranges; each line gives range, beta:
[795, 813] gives 35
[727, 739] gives 8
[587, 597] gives 26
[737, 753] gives 21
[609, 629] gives 61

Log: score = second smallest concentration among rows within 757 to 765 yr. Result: 324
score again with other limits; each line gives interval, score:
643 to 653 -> 293.6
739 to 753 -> 328.2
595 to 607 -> 199.4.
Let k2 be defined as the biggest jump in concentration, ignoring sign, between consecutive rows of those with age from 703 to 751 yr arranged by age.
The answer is 12.7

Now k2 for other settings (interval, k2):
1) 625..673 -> 15.3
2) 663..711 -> 11.3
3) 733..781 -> 11.0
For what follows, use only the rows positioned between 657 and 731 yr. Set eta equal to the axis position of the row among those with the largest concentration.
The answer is 720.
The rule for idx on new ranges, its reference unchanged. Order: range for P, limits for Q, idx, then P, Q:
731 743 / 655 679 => 10.5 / 0.004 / 0.008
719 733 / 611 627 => 10.3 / 0.009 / 0.031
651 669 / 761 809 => 10.7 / 0.005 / 0.008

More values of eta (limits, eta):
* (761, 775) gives 772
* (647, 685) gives 684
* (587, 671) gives 656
